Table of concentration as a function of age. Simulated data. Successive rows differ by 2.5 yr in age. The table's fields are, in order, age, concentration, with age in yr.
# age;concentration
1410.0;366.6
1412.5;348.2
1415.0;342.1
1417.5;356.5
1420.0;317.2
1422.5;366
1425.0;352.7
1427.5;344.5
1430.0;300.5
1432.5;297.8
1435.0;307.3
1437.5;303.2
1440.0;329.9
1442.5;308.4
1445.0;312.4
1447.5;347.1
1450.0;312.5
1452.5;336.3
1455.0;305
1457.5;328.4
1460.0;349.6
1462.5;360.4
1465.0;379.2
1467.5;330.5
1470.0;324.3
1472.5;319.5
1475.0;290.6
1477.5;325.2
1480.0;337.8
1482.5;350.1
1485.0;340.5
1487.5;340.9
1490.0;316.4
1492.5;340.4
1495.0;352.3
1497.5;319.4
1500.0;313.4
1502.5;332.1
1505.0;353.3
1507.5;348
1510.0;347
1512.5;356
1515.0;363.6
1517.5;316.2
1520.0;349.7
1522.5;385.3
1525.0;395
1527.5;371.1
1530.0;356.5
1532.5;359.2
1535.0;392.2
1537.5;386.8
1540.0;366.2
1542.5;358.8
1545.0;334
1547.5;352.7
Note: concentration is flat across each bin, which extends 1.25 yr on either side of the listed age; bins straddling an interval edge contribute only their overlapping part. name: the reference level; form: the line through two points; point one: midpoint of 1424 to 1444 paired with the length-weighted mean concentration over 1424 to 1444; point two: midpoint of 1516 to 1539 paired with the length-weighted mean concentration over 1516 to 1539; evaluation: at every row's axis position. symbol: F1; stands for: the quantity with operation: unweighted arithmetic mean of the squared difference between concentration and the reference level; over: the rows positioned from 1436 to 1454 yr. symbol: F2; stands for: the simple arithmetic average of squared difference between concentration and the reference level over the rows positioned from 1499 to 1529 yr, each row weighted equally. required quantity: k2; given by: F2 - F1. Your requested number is 288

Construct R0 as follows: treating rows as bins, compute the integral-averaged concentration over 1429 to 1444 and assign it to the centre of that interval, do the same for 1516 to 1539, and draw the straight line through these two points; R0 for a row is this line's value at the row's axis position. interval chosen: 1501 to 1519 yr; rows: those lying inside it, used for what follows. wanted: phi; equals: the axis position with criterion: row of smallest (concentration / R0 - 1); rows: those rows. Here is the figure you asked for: 1517.5 yr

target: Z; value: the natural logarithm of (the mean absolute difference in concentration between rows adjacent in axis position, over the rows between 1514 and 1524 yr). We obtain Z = 3.7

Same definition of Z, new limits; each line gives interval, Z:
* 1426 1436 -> 2.9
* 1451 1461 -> 3.2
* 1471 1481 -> 3.2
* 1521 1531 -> 2.8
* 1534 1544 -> 2.4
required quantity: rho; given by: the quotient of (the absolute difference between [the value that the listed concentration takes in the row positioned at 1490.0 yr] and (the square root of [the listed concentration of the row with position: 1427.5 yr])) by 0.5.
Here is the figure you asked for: 596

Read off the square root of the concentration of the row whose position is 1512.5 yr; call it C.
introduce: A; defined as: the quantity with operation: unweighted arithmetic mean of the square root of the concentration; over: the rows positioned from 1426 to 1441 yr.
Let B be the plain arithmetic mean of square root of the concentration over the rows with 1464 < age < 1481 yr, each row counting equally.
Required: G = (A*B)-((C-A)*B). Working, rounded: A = 17.7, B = 18.1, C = 18.9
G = 300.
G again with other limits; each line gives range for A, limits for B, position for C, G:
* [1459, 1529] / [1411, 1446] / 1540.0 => 324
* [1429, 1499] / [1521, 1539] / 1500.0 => 359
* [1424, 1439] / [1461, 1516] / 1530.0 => 308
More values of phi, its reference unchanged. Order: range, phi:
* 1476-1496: 1490.0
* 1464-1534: 1475.0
